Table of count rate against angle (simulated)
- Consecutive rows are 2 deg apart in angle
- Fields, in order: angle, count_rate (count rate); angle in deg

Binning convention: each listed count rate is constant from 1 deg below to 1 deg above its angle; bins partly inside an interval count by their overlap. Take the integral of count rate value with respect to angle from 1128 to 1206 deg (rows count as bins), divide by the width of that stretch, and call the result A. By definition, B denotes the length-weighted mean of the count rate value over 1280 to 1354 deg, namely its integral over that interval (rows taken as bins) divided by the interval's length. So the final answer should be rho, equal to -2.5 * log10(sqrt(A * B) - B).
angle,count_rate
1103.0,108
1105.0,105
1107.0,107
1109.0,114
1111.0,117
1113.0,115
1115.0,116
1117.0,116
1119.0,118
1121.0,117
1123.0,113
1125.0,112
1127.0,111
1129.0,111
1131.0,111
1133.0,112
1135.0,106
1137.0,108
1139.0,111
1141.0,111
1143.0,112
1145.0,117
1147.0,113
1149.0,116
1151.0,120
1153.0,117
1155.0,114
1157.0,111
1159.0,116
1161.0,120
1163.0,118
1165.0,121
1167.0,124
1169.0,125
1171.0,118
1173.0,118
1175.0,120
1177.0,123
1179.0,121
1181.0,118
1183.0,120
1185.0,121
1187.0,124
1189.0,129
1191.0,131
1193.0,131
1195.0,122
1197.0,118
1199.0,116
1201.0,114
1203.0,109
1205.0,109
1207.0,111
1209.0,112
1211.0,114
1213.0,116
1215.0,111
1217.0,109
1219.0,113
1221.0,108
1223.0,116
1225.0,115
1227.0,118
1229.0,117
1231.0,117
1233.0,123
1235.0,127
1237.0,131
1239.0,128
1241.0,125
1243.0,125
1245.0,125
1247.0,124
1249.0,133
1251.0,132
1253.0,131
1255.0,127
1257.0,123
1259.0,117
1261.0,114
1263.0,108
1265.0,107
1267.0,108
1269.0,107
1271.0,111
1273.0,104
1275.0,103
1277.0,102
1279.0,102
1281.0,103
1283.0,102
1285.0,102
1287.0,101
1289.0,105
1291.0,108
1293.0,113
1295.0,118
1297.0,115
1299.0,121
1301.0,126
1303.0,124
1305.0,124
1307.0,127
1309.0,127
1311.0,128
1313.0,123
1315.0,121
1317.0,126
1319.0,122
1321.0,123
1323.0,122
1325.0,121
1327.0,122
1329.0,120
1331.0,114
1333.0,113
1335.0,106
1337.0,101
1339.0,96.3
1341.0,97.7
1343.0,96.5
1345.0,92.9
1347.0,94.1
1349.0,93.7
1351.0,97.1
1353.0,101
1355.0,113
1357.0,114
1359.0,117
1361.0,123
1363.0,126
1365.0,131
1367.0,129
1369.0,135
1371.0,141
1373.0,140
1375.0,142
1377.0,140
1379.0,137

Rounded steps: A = 117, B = 112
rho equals -1.0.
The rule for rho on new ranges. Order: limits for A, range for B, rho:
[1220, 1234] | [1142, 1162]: 1.2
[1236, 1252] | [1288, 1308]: -1.7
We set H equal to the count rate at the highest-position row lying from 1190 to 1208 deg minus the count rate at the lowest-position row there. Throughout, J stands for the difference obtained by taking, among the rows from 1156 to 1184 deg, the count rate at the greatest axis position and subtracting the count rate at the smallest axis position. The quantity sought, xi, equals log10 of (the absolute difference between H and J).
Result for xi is 1.5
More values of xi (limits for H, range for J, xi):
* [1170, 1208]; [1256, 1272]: 0.7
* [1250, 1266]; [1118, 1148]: 1.3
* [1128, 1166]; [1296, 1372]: 1.2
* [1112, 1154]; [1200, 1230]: 0.0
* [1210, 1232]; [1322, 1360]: 0.9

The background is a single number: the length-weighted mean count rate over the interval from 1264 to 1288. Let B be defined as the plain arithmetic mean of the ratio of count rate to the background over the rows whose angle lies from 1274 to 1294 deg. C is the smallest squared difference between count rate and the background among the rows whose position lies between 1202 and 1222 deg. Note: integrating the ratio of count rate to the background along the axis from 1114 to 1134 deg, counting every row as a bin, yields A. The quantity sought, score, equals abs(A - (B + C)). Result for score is 7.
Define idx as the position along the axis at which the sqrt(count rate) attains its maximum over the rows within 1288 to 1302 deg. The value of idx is 1301.0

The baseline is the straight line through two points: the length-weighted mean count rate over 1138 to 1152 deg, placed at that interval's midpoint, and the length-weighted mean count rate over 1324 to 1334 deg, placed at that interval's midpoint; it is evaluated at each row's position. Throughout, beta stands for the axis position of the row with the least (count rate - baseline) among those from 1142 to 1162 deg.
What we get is 1157.0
